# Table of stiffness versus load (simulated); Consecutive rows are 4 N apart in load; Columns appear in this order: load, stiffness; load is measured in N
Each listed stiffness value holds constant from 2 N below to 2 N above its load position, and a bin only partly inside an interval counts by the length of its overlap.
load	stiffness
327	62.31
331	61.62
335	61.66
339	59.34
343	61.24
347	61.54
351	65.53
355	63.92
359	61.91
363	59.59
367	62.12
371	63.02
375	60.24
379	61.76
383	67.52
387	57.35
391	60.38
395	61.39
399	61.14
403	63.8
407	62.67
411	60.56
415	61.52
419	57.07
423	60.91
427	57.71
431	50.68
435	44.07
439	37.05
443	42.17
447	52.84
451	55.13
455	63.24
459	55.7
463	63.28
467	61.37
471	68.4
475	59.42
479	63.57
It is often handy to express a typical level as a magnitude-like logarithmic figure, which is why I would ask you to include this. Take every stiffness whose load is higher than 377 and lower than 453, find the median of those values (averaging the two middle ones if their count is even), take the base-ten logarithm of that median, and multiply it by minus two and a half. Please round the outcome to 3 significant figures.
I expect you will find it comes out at -4.45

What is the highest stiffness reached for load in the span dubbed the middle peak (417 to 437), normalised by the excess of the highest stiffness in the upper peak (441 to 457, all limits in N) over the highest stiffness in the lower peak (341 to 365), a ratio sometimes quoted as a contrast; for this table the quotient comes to -27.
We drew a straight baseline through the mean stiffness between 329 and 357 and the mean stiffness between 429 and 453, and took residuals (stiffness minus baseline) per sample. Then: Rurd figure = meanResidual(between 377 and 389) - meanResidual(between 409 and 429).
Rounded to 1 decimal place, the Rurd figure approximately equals -2.9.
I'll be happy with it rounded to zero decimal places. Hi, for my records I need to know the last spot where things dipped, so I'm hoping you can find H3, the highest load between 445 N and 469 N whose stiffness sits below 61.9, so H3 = 467 N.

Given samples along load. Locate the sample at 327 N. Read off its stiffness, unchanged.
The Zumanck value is 62.31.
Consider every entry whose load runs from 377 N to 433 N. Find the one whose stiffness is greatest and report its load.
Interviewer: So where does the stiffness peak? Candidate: 383 N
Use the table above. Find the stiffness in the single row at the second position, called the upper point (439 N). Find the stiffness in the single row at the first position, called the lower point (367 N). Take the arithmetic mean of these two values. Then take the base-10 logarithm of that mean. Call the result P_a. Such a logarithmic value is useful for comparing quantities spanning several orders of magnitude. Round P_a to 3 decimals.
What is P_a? 1.695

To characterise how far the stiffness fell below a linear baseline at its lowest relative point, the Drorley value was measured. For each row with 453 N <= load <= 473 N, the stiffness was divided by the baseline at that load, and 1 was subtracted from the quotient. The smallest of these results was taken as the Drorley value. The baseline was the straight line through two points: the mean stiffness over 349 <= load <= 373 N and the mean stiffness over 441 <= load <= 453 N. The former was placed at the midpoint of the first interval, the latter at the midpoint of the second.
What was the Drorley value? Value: 0.15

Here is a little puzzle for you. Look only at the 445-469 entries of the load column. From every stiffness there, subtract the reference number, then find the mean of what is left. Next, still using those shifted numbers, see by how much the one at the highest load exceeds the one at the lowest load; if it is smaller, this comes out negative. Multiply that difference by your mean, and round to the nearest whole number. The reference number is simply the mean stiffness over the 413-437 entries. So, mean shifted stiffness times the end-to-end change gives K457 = 28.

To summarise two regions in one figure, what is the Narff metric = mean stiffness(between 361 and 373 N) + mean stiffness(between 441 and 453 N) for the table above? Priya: 112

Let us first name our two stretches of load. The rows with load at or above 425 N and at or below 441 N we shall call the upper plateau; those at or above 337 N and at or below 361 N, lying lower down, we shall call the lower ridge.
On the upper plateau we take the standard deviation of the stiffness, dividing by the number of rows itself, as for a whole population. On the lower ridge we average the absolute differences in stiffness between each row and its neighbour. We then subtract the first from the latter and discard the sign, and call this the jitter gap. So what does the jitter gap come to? 5.7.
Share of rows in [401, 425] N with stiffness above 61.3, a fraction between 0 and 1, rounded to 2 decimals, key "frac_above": 0.50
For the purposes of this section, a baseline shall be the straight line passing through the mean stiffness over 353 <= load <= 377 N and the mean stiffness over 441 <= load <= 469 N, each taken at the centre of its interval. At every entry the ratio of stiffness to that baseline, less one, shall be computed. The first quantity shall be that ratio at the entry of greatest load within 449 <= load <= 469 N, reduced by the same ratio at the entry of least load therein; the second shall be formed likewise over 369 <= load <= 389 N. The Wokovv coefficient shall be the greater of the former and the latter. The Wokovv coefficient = 0.13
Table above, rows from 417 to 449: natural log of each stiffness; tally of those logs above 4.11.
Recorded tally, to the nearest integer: 0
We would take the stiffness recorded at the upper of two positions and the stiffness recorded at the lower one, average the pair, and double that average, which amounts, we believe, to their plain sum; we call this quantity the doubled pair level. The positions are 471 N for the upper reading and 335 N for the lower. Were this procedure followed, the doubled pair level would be 130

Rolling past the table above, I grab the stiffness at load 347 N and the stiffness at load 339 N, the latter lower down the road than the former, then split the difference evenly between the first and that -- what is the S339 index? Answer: 60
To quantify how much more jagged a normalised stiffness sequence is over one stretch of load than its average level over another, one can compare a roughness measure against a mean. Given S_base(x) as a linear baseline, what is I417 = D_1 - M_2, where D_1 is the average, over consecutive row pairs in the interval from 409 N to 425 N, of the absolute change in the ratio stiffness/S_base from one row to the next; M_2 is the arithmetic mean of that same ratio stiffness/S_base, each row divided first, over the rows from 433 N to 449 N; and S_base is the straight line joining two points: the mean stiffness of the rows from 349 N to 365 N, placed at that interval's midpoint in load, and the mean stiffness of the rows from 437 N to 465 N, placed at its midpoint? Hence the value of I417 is -0.76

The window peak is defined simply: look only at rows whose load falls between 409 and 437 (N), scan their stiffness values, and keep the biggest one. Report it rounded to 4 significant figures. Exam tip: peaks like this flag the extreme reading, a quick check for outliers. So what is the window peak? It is 61.52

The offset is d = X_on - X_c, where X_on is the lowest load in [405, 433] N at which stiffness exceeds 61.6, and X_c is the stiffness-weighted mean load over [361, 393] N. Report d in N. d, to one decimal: 30.0 N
